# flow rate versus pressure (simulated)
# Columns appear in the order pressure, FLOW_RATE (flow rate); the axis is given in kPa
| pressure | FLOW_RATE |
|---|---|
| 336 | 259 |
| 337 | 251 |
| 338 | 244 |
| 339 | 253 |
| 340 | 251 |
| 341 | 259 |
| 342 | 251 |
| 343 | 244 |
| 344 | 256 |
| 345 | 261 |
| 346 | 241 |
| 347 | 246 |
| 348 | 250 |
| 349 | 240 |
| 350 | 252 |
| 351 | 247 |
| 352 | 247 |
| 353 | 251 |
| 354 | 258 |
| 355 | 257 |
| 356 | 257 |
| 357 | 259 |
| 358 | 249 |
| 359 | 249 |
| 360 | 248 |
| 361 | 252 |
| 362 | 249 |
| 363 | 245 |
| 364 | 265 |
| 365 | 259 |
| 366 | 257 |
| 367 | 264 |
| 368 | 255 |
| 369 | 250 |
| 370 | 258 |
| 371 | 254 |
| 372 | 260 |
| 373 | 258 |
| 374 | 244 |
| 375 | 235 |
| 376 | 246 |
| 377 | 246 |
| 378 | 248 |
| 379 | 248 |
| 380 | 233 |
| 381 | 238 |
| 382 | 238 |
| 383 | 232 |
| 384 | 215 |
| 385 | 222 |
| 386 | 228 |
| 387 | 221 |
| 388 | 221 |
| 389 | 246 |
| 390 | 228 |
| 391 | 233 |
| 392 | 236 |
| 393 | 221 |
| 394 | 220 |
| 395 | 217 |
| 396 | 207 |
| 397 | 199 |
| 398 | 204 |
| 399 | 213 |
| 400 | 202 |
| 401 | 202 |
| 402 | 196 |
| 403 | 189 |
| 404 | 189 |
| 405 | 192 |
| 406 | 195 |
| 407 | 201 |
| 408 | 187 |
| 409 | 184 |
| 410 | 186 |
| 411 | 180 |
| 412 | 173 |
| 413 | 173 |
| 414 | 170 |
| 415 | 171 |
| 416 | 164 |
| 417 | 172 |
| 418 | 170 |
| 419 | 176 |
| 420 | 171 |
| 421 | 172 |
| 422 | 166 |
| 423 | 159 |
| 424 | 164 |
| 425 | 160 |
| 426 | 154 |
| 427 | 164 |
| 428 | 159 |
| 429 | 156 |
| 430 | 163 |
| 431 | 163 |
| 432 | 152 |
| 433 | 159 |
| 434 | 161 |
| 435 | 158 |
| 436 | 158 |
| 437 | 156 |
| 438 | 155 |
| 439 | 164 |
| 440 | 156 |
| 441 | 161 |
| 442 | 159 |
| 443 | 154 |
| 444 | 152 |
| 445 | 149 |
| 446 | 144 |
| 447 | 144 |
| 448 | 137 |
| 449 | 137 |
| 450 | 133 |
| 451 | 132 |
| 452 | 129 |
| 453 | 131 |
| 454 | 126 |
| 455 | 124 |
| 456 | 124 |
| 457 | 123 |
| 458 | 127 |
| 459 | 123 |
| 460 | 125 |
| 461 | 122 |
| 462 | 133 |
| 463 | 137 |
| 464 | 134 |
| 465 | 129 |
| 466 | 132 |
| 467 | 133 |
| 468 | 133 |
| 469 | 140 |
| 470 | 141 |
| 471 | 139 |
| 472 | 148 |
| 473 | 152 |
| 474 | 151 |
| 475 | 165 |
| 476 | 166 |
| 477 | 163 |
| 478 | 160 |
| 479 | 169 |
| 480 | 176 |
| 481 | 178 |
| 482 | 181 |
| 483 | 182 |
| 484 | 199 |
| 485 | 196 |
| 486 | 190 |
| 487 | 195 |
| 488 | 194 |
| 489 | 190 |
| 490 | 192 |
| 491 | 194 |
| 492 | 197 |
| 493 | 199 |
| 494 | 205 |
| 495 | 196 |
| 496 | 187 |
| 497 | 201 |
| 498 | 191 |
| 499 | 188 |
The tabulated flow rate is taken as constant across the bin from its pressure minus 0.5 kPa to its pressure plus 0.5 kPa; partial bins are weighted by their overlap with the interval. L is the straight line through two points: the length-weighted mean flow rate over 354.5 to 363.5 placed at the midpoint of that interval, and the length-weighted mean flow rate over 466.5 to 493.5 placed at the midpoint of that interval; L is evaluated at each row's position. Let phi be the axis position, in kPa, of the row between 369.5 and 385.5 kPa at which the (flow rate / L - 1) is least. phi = 384 kPa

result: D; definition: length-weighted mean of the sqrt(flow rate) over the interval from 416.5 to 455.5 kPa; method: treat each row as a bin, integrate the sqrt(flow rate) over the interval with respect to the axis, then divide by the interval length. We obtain 12.4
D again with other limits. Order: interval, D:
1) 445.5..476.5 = 11.6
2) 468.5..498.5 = 13.3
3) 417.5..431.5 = 12.8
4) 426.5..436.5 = 12.6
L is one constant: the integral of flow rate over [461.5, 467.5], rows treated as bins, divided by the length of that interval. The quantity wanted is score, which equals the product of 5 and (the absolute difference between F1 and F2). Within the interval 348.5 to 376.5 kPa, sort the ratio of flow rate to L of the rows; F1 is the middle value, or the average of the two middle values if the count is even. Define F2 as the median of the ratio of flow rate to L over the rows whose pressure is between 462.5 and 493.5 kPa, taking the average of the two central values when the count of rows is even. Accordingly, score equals 3.23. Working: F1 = 1.89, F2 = 1.2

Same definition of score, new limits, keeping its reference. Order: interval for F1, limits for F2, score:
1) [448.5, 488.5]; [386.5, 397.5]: 3.12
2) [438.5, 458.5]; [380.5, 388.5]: 3.31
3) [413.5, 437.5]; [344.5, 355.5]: 3.27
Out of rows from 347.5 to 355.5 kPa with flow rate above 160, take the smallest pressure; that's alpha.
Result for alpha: 348 kPa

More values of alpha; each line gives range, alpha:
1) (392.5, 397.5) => 393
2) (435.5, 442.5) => 439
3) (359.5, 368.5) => 360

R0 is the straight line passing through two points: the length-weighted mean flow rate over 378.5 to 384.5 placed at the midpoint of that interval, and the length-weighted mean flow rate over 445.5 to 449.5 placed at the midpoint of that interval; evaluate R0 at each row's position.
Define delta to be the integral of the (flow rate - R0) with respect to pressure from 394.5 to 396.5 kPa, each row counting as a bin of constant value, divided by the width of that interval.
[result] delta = -2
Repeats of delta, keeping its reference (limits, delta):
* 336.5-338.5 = -49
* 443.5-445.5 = 6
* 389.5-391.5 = 9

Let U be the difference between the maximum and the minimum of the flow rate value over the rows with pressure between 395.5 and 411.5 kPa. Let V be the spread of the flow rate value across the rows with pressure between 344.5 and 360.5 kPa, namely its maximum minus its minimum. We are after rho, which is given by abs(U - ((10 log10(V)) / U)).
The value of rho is 32.6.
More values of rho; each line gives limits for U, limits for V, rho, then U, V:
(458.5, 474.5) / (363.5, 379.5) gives 29.5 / 30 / 30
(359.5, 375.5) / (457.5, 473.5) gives 29.5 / 30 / 30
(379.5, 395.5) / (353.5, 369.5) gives 30.6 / 31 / 20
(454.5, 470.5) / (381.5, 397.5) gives 18.1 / 19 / 47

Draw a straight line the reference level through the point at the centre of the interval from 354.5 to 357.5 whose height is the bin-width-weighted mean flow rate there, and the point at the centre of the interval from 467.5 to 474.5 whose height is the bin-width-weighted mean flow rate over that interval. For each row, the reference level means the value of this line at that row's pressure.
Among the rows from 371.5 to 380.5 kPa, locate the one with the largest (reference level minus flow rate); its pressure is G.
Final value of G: 375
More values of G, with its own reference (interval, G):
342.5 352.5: 346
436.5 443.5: 438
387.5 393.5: 388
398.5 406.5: 403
